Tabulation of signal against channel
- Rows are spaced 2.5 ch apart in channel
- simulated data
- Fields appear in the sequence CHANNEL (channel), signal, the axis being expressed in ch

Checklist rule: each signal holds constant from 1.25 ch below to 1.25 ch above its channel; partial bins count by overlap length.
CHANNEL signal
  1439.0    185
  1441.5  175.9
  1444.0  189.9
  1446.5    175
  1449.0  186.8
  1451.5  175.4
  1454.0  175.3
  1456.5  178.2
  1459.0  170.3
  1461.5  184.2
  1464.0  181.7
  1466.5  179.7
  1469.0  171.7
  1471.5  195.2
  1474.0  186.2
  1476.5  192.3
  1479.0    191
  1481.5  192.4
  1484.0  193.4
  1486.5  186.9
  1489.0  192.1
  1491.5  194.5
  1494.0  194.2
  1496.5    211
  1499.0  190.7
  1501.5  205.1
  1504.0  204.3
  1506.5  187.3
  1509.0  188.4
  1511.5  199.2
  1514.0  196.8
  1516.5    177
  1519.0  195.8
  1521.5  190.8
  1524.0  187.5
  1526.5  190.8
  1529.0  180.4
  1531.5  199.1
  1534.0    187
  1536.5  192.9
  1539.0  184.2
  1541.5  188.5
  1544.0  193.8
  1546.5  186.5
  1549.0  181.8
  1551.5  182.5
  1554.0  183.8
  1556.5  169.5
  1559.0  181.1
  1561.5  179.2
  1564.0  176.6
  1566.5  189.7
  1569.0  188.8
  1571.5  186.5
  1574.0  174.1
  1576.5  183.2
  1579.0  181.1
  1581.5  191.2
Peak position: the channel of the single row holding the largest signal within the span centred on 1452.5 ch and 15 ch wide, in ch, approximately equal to 1449.0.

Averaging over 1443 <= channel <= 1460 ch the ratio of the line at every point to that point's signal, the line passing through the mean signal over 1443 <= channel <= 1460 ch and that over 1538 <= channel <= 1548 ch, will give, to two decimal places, 1.00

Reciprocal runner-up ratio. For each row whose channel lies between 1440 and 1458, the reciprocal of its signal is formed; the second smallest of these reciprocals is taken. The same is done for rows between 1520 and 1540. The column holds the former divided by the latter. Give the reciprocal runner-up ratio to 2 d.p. 1.03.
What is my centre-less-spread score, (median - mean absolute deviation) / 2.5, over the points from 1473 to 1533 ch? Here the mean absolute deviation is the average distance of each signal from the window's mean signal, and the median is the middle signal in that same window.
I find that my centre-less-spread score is 74.7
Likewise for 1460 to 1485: 73.0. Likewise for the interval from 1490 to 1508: 74.8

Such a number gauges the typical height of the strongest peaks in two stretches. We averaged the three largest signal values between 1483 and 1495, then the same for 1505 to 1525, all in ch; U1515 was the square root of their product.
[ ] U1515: 196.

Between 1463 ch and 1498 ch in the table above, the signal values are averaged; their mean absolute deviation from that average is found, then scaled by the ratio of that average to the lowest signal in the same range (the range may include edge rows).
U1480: 7.1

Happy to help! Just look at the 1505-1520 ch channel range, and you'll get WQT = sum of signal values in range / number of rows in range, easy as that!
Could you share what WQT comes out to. 191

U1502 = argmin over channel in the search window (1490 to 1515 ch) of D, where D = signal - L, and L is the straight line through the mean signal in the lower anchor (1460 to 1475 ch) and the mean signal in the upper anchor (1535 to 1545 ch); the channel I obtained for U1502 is 1506.5 ch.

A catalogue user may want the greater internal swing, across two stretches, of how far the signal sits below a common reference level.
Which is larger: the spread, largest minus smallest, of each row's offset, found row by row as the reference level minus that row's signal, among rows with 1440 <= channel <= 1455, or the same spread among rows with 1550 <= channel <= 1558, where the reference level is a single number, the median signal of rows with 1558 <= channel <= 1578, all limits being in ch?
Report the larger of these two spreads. 14.9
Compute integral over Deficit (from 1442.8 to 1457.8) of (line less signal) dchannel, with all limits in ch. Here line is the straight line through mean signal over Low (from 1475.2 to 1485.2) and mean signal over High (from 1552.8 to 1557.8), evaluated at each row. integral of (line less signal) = 276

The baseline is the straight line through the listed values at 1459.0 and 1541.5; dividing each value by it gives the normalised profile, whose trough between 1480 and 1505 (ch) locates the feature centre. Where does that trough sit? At 1486.5 ch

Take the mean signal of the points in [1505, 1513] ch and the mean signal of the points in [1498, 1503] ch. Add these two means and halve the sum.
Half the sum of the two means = 195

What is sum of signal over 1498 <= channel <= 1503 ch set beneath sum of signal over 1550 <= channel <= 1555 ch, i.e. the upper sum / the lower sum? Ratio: 0.93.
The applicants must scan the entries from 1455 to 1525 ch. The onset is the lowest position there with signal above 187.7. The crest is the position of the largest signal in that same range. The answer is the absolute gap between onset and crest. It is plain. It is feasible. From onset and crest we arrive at 25 ch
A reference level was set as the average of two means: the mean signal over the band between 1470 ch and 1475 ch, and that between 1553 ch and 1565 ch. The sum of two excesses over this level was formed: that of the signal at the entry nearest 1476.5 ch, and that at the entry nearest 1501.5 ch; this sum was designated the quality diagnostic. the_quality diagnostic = 29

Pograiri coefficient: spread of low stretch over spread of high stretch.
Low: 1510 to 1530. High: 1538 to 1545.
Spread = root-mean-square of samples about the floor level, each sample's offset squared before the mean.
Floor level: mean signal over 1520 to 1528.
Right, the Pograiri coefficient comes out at 1.8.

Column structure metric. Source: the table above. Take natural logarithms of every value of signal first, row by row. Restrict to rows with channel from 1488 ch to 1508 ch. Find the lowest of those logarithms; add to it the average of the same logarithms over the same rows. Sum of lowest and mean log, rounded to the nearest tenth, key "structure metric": 10.5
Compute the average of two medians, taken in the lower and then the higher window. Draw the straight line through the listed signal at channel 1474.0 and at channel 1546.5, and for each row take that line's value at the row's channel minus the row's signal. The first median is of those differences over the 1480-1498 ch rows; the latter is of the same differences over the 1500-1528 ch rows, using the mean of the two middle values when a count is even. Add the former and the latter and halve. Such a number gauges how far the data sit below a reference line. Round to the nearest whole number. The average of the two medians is -6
